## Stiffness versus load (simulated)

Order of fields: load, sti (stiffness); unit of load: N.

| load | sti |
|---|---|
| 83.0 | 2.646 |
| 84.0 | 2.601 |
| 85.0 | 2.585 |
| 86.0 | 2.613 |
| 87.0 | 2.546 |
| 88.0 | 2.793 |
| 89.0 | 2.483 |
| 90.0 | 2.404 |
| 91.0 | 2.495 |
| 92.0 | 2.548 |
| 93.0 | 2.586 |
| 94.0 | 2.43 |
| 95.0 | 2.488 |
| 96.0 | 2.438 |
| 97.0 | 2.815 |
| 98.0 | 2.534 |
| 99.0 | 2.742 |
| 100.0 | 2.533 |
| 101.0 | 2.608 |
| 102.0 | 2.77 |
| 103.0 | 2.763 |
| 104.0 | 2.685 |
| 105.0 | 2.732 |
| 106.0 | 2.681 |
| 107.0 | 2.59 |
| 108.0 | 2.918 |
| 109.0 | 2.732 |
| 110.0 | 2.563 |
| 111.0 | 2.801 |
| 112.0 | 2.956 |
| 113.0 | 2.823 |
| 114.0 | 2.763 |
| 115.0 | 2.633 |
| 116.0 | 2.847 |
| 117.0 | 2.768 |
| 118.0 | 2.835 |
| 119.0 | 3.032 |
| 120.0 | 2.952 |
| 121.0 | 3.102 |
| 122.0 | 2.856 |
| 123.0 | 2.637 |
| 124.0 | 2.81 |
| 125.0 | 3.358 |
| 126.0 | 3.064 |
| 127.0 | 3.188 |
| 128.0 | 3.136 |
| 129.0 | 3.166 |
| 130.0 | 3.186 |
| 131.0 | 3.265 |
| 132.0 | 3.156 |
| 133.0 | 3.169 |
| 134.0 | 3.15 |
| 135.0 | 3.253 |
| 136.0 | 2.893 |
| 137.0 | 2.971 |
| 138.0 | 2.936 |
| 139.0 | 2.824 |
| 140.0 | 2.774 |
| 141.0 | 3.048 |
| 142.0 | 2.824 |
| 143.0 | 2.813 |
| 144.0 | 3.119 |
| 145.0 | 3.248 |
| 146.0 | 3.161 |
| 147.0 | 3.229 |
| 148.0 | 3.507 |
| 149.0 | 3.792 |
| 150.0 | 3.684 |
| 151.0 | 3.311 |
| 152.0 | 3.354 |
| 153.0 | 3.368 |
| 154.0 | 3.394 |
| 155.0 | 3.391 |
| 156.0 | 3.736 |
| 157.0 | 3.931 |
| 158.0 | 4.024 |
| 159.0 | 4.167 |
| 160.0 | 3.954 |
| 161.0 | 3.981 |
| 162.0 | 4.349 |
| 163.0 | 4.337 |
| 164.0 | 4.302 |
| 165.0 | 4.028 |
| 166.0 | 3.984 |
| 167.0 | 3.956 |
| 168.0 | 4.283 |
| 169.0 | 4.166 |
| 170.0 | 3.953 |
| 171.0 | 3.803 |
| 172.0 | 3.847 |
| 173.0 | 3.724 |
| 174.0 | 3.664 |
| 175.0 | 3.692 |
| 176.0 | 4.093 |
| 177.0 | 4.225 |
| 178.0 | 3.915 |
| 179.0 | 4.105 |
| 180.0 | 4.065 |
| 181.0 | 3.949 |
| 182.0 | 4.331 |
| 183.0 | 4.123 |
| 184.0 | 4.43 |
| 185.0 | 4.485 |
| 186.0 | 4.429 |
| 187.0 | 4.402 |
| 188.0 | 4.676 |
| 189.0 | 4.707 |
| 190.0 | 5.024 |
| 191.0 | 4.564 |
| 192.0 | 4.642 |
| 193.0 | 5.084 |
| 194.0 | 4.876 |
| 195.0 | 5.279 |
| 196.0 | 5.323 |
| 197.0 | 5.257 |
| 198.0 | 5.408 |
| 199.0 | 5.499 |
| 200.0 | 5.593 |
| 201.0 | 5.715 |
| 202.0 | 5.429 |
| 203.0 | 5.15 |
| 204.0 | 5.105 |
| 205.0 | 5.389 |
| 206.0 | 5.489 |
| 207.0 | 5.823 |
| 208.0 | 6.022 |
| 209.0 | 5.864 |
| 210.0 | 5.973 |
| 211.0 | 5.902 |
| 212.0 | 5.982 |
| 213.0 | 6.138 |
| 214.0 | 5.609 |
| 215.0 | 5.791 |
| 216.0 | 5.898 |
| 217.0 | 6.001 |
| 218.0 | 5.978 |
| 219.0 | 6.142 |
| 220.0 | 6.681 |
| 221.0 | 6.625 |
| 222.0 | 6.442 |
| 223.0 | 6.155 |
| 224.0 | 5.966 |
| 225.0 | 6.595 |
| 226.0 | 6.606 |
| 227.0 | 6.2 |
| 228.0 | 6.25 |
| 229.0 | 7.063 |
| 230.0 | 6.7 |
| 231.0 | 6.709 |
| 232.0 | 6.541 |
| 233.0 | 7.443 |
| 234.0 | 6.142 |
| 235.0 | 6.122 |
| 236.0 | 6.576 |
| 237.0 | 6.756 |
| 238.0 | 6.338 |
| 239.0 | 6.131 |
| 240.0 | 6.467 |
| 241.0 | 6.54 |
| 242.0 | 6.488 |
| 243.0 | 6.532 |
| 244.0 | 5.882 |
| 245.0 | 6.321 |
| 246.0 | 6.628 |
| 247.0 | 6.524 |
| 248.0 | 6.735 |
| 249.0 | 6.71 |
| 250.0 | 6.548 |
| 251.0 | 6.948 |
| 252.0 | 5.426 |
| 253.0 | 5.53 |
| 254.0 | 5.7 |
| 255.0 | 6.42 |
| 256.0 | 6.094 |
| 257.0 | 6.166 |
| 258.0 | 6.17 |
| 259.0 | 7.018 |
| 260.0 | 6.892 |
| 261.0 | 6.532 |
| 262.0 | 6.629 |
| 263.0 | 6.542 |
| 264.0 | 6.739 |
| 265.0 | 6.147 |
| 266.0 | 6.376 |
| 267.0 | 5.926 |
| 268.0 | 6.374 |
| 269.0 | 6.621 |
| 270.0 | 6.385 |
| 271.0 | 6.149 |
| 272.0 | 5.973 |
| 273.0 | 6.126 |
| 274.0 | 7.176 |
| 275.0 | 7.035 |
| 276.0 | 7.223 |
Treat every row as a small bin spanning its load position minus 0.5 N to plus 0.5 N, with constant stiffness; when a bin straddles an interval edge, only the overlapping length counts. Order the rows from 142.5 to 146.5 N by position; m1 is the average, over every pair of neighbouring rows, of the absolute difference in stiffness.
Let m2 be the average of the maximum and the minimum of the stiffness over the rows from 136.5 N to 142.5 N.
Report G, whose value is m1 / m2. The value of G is 0.060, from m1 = 0.17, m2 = 2.9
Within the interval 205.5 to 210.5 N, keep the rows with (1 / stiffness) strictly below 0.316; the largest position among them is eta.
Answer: 210.0 N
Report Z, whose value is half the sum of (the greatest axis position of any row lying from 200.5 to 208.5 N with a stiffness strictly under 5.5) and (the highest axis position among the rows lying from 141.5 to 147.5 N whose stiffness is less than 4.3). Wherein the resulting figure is 176.5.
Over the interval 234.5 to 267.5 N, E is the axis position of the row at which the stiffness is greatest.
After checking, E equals 259.0 N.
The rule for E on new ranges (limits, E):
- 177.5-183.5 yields 182.0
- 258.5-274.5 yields 274.0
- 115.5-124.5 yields 121.0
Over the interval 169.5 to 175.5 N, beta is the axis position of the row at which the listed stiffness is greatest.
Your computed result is 170.0 N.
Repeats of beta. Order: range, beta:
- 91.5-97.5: 97.0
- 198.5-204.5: 201.0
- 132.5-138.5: 135.0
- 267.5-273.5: 269.0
